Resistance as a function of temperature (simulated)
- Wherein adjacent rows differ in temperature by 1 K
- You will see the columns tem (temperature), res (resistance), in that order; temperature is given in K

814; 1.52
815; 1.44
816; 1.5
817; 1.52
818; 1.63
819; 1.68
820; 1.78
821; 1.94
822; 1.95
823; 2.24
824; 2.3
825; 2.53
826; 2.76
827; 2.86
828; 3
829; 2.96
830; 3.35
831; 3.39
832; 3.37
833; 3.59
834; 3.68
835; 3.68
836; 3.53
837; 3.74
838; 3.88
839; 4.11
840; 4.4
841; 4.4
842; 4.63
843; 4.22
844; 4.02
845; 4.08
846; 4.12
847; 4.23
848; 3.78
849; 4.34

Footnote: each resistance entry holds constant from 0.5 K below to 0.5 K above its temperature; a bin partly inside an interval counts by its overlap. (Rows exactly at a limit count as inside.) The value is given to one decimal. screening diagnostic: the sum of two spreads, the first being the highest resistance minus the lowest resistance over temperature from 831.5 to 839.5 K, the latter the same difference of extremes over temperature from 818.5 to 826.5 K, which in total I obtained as 1.8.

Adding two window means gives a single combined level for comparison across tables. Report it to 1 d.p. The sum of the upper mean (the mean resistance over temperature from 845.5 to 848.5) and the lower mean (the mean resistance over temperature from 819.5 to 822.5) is 5.9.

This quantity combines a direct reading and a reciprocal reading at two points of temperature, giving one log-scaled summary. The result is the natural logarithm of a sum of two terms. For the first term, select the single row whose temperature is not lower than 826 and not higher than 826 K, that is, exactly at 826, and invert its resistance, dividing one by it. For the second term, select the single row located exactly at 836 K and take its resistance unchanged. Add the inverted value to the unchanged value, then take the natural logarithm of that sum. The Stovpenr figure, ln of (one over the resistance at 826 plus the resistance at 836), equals 1.359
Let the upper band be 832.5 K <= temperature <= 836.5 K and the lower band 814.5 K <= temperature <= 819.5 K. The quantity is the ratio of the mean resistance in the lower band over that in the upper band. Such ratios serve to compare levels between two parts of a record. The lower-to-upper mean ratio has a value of 0.43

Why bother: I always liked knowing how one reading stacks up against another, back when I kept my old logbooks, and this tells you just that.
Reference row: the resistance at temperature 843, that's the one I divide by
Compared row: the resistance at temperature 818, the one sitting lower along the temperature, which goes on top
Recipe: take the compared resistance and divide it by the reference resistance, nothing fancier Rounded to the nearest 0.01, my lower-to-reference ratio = 0.39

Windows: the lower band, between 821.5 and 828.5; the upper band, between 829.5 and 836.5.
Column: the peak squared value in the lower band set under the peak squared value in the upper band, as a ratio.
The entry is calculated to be 1.5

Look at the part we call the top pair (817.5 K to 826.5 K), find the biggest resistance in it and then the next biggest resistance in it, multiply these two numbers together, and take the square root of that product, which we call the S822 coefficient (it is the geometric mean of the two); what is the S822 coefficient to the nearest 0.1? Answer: 2.6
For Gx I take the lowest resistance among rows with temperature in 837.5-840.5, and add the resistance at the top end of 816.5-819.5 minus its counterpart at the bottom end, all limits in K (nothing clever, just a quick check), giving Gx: 4.0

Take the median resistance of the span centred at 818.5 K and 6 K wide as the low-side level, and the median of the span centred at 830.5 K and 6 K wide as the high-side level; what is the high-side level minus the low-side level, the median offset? 1.7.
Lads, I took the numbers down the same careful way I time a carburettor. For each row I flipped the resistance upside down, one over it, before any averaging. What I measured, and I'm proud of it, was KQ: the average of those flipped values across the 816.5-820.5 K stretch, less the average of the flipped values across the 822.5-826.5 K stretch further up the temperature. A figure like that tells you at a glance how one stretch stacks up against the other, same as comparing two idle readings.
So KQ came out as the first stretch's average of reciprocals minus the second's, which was 0.20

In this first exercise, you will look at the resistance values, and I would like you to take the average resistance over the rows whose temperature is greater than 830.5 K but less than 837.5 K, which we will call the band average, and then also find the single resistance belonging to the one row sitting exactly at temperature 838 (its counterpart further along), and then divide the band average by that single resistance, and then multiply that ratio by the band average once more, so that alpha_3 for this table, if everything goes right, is 3.3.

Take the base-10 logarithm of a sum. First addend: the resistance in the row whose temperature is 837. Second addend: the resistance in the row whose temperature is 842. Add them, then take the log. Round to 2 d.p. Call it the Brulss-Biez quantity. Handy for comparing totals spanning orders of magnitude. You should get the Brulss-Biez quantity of 0.92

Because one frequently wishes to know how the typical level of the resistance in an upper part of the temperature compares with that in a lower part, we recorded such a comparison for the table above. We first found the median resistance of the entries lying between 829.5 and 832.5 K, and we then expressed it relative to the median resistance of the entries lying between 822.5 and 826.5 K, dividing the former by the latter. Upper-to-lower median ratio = 1.4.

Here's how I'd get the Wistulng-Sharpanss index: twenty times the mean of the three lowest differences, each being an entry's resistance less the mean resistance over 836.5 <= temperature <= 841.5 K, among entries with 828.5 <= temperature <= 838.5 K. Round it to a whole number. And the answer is -18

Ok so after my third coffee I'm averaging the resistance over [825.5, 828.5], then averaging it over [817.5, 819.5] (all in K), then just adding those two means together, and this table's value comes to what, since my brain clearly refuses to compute 4.5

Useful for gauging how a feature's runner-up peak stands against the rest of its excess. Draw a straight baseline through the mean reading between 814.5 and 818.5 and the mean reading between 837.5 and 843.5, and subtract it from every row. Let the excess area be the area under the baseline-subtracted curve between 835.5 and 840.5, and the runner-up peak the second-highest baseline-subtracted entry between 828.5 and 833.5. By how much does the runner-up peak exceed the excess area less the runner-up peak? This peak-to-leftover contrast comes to 0.69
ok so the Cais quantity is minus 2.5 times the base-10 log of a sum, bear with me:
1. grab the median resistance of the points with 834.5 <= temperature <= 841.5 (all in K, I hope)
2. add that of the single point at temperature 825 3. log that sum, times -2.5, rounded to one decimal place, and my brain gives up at -2.0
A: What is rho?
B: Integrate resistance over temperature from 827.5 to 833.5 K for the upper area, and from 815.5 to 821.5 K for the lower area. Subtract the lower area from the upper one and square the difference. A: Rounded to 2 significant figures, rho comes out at 92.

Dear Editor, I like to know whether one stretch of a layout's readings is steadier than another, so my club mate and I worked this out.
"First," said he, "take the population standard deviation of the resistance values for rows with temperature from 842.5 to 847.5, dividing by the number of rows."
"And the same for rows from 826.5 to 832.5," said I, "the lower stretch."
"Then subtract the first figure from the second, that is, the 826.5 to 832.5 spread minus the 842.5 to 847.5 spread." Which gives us 0.14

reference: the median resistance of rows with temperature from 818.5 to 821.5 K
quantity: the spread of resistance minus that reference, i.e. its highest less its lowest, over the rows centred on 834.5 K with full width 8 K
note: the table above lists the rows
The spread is 0.51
